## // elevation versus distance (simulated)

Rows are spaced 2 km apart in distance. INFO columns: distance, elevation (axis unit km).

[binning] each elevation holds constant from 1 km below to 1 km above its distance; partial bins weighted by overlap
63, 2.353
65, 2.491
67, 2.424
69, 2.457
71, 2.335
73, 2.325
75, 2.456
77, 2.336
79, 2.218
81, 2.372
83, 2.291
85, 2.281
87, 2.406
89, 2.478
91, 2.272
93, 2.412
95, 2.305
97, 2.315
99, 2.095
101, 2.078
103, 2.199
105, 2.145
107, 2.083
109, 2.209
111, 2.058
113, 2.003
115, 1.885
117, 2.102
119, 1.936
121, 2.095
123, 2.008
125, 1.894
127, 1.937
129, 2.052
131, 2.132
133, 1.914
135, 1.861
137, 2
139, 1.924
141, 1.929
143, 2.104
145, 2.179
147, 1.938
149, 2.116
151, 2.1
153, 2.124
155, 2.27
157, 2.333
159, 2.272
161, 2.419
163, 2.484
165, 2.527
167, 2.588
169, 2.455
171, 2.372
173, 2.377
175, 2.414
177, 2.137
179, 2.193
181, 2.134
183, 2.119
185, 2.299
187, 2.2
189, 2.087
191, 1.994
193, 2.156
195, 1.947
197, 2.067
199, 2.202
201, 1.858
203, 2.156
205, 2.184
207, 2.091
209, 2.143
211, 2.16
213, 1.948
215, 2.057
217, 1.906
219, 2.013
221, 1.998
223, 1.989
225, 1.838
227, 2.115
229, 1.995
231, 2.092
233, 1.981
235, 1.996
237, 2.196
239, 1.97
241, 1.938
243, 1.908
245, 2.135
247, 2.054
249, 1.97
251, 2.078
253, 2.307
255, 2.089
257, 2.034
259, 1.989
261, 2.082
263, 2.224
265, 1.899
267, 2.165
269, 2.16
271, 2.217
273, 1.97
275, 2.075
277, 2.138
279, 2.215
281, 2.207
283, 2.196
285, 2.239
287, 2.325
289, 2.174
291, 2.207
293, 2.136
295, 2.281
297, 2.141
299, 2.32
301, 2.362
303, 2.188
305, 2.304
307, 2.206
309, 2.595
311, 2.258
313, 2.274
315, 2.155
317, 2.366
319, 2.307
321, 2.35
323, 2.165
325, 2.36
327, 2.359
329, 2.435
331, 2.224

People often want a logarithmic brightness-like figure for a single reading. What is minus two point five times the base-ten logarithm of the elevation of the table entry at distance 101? -0.79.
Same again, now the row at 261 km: -0.80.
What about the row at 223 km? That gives -0.75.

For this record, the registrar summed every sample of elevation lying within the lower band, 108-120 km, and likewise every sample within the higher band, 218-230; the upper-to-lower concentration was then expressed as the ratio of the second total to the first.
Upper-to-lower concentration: 0.98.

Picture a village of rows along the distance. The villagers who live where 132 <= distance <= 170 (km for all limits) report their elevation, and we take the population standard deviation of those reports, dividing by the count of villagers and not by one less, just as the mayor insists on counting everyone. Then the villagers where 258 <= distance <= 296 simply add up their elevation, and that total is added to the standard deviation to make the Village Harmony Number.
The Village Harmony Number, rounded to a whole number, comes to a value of 41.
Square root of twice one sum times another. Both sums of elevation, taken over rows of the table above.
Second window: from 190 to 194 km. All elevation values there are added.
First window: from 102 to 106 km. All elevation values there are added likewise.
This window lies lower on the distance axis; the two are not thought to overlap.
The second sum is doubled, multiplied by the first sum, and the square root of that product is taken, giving 6.0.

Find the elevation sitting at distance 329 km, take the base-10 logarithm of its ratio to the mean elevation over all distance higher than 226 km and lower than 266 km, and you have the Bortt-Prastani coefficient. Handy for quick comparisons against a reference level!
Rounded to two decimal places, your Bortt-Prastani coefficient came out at 0.07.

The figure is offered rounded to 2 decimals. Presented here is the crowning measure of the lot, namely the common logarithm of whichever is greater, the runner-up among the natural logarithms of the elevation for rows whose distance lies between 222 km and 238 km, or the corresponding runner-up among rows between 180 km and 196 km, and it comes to -0.10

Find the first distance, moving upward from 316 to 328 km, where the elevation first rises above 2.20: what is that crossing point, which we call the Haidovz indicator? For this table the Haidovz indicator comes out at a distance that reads 317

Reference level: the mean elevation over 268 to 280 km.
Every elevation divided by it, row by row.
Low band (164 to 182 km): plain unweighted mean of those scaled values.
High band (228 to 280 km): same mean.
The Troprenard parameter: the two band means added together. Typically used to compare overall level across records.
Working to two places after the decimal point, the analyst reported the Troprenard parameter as 2.08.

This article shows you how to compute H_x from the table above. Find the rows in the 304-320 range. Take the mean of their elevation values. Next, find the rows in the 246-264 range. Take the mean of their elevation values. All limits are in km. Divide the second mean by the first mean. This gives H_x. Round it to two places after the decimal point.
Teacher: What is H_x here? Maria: 0.91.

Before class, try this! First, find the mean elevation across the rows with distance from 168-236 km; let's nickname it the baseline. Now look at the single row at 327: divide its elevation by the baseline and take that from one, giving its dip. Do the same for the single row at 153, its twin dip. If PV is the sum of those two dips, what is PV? -0.13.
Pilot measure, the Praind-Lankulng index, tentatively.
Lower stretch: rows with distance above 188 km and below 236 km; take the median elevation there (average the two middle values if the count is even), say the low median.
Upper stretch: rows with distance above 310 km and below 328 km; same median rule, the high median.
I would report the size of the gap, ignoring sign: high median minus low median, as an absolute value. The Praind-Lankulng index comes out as 0.27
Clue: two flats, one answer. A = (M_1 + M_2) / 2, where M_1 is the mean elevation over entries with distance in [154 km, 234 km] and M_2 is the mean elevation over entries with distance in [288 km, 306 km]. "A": 2.20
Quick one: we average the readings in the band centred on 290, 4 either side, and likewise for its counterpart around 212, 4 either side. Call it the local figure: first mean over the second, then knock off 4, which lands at -2.94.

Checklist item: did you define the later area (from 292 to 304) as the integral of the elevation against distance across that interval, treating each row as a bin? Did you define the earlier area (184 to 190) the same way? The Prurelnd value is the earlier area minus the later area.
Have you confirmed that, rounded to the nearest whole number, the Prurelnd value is -14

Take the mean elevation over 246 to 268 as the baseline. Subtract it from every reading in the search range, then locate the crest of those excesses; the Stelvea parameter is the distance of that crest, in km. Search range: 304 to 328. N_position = 309 km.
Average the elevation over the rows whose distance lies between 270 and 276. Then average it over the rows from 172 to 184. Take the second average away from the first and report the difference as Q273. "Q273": -0.14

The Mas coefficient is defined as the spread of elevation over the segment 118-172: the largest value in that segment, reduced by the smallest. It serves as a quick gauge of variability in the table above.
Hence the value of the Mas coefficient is 0.73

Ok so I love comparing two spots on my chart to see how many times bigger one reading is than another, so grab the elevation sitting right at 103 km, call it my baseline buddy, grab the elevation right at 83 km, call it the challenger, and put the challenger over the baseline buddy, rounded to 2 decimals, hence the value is 1.04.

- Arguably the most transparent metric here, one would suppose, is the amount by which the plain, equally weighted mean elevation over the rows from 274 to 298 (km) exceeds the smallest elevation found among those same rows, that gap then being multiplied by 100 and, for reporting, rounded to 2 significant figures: 12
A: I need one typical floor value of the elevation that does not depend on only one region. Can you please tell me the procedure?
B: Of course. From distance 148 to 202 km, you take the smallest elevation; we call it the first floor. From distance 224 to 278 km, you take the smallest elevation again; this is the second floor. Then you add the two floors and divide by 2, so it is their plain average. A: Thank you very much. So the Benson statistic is 1.85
